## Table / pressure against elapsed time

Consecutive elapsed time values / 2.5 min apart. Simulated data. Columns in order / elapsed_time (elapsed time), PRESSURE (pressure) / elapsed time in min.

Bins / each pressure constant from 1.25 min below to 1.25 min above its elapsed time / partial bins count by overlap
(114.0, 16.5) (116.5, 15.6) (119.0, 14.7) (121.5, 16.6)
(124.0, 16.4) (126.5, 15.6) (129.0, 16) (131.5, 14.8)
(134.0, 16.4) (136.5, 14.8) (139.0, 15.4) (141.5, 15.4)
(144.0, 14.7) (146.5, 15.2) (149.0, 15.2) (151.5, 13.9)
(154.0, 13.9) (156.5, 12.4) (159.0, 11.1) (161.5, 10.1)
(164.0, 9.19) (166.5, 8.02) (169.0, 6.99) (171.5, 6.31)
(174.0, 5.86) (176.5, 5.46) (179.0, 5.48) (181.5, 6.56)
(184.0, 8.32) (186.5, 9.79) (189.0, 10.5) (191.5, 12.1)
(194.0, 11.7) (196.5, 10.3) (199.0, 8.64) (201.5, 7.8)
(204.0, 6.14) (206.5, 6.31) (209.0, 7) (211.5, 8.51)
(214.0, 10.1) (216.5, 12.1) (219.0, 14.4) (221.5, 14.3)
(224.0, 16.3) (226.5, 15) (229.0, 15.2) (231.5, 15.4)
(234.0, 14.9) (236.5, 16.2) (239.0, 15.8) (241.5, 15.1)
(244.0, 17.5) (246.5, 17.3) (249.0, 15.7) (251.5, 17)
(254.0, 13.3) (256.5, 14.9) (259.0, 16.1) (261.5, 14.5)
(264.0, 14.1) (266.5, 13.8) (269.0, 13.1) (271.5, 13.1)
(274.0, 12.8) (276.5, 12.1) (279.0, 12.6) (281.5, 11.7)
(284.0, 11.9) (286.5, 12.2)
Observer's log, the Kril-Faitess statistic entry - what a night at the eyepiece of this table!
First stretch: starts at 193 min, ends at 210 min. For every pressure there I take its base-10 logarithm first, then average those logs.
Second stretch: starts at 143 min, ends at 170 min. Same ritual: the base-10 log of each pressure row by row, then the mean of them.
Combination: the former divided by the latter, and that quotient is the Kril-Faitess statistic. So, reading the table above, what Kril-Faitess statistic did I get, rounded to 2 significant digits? 0.85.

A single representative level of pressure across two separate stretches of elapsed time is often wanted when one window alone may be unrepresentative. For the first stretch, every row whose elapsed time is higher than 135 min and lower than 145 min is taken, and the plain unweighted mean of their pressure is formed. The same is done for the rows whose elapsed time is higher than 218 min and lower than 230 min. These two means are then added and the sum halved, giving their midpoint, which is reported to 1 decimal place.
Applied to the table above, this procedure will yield 15.1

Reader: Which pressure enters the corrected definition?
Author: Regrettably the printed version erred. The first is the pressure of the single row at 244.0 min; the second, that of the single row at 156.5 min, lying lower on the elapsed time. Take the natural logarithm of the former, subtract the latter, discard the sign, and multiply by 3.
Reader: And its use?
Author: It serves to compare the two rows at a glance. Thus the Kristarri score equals 28.6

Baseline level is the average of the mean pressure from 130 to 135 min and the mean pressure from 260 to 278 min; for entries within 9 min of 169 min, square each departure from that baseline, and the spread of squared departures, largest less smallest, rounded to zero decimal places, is 62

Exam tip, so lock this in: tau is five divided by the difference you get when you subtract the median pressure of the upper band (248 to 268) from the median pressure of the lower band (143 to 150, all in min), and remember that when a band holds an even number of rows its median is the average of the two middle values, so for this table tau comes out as 10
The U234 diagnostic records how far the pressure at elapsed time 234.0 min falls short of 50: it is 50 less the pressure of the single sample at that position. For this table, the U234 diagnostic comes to 35.1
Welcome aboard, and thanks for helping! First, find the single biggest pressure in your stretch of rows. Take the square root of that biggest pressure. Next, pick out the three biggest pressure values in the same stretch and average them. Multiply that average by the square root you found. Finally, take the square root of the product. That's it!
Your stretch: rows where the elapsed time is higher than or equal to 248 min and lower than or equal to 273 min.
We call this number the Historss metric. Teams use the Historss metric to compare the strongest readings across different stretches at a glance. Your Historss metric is 8.19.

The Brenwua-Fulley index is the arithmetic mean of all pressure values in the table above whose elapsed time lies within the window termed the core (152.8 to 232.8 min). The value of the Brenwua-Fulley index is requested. 10.0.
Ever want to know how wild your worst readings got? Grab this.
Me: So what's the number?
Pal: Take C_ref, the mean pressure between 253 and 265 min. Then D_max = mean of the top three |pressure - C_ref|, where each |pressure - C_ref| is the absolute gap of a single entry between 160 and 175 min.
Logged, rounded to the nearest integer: 8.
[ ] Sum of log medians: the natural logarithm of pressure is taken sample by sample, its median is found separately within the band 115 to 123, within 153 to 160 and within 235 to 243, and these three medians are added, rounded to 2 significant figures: 8.0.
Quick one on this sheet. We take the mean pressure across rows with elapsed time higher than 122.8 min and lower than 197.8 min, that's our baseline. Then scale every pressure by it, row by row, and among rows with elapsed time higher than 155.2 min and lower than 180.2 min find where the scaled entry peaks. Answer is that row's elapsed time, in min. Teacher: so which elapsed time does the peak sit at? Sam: 156.5 min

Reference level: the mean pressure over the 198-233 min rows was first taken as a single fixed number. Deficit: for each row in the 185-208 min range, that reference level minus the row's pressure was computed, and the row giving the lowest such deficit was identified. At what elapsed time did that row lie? 191.5 min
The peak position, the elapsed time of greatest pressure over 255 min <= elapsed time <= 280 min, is 259.0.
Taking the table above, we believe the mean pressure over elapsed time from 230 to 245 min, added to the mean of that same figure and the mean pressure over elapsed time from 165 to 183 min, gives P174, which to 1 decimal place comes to 26.9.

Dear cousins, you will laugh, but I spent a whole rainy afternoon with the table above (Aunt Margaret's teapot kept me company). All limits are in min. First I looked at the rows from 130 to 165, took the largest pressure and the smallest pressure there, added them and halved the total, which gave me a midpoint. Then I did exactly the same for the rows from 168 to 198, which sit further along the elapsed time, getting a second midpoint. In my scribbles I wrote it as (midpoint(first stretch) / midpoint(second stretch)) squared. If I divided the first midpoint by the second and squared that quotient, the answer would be 2.1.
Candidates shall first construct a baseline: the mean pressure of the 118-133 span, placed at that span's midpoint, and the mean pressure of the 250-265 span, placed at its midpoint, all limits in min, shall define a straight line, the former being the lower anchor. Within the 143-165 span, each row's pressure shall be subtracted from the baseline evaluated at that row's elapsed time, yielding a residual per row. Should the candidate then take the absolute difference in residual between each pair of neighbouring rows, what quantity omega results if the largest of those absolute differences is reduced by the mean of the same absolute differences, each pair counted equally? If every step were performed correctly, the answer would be 0.68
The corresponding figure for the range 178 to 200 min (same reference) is 0.51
